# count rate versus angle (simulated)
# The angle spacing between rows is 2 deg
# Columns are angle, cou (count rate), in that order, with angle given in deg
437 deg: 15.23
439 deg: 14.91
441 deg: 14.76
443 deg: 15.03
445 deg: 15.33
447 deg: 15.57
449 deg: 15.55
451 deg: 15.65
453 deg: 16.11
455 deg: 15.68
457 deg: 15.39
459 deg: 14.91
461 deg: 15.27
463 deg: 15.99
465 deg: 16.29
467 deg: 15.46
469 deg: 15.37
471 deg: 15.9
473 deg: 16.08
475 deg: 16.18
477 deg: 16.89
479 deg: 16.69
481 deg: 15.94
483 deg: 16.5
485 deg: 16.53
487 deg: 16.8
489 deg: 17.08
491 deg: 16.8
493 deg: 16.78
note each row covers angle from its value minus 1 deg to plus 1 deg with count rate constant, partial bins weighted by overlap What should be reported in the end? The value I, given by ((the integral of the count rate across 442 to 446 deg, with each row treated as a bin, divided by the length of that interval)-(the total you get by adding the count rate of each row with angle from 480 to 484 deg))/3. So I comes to -5.75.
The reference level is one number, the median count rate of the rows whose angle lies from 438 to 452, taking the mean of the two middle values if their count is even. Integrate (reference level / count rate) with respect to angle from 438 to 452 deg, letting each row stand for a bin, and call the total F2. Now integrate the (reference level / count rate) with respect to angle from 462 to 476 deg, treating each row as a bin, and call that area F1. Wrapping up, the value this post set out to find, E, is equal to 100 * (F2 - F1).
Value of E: 57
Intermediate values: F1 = 13.51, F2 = 14.1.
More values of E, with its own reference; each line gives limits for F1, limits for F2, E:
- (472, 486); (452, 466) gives 62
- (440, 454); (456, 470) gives -9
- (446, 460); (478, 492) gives -89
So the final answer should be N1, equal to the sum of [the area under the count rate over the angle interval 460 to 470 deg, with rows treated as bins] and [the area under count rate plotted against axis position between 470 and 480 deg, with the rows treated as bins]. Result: 320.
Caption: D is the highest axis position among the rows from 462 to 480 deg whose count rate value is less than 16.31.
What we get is 475 deg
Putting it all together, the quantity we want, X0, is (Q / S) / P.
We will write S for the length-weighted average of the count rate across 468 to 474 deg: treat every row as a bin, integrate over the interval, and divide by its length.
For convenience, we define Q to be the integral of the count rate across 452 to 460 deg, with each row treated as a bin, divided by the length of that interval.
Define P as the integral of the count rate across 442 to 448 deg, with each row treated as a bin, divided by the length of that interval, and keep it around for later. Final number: 0.064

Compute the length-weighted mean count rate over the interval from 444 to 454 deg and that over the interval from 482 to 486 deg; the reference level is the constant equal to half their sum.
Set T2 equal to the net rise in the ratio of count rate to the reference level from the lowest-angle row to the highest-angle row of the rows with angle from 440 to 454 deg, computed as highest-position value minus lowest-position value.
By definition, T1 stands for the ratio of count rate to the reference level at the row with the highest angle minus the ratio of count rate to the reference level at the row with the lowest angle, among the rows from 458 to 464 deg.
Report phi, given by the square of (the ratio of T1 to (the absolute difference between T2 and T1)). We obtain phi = 16.0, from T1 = 0.07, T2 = 0.08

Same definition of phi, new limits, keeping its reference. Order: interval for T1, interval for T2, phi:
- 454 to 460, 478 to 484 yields 1.8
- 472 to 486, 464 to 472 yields 0.3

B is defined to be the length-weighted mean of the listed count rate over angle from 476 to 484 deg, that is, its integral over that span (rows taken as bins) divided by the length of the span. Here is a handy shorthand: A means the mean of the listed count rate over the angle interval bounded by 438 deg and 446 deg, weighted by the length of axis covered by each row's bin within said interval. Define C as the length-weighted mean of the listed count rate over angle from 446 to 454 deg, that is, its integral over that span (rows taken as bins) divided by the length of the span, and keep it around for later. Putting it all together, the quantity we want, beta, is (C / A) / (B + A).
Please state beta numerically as 0.033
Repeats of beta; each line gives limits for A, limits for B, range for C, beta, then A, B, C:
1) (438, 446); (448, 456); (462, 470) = 0.034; 15.0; 15.7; 15.8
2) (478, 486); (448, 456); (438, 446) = 0.028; 16.4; 15.7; 15.0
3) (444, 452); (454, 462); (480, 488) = 0.034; 15.5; 15.3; 16.4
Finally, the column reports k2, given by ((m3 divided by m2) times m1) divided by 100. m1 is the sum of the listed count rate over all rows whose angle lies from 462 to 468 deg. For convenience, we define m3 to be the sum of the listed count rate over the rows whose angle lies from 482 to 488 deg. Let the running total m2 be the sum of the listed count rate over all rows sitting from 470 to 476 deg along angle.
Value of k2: 0.494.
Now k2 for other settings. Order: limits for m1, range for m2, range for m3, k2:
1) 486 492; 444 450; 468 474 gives 0.517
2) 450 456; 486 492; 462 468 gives 0.447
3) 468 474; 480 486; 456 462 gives 0.441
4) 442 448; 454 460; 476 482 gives 0.495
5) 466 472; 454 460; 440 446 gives 0.459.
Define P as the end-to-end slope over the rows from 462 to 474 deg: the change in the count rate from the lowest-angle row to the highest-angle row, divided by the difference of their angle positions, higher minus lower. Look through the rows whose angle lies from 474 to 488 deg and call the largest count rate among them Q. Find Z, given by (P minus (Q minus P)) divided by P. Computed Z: -1875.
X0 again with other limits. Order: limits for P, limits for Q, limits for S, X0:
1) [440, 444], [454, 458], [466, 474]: 0.066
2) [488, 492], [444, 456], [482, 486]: 0.056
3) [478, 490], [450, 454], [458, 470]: 0.062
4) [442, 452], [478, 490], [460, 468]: 0.068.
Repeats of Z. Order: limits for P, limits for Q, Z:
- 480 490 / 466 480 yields -117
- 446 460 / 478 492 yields 313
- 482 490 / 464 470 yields -167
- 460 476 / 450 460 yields -246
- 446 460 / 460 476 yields 298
